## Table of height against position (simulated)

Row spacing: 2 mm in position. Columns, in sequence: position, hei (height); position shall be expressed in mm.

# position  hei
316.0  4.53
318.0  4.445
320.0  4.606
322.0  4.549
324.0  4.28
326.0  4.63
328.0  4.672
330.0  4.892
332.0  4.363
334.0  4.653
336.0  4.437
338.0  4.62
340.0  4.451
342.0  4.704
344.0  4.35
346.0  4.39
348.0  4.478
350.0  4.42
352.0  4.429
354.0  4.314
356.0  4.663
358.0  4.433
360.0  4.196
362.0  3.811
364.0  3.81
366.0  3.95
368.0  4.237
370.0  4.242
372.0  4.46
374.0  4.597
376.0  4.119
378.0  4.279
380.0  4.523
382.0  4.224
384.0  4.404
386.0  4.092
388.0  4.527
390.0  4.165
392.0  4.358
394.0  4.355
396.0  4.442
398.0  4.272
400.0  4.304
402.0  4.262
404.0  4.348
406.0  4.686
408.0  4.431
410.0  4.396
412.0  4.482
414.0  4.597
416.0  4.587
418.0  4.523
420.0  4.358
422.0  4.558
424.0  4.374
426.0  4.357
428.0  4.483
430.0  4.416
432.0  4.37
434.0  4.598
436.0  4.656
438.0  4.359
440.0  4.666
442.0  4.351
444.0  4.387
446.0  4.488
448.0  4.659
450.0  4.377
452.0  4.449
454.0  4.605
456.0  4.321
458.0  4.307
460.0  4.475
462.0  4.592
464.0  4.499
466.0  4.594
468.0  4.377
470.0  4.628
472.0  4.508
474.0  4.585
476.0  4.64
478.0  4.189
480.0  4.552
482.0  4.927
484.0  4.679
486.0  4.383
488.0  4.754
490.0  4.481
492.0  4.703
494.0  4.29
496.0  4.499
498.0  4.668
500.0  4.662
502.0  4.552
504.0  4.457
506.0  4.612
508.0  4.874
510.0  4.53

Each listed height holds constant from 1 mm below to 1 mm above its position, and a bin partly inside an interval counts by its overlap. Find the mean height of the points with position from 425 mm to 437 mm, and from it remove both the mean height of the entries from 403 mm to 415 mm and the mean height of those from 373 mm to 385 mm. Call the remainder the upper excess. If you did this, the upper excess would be -4.37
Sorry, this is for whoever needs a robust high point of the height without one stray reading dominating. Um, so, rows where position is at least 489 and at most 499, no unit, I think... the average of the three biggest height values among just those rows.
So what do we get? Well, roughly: 4.62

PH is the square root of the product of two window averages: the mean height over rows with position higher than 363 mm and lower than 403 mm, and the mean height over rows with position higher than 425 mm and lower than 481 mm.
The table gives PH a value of 4.38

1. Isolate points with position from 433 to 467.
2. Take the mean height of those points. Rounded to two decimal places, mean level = 4.49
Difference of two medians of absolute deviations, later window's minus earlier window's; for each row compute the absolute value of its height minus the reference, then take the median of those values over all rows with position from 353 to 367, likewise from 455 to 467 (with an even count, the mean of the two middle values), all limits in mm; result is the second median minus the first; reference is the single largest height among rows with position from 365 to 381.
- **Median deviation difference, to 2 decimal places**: -0.29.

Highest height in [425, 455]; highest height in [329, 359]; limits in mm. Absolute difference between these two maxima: 0.23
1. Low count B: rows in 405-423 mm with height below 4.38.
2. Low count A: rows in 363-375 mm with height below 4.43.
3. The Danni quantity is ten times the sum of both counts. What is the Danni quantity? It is 50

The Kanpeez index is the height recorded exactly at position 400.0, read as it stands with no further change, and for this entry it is 4.304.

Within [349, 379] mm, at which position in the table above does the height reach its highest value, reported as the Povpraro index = 356.0 mm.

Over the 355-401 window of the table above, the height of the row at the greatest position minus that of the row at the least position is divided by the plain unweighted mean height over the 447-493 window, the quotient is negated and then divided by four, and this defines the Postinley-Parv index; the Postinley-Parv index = 0.020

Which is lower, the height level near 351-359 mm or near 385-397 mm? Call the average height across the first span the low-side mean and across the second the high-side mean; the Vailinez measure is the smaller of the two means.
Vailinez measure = 4.32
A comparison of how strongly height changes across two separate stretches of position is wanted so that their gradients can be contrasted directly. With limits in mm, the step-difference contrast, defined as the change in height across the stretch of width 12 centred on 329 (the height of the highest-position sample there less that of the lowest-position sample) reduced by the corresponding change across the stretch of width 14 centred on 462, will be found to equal 0.3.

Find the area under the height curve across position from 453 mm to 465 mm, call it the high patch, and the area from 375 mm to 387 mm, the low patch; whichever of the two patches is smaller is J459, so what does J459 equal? 51.3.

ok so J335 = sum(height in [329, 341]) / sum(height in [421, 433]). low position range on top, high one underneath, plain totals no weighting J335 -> 1.03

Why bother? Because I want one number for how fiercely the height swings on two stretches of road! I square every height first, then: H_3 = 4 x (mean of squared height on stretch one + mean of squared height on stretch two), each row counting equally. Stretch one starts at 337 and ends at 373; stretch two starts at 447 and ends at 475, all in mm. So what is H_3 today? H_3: 156.3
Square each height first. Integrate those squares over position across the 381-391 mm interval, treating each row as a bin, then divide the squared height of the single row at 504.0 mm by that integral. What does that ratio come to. 0.108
